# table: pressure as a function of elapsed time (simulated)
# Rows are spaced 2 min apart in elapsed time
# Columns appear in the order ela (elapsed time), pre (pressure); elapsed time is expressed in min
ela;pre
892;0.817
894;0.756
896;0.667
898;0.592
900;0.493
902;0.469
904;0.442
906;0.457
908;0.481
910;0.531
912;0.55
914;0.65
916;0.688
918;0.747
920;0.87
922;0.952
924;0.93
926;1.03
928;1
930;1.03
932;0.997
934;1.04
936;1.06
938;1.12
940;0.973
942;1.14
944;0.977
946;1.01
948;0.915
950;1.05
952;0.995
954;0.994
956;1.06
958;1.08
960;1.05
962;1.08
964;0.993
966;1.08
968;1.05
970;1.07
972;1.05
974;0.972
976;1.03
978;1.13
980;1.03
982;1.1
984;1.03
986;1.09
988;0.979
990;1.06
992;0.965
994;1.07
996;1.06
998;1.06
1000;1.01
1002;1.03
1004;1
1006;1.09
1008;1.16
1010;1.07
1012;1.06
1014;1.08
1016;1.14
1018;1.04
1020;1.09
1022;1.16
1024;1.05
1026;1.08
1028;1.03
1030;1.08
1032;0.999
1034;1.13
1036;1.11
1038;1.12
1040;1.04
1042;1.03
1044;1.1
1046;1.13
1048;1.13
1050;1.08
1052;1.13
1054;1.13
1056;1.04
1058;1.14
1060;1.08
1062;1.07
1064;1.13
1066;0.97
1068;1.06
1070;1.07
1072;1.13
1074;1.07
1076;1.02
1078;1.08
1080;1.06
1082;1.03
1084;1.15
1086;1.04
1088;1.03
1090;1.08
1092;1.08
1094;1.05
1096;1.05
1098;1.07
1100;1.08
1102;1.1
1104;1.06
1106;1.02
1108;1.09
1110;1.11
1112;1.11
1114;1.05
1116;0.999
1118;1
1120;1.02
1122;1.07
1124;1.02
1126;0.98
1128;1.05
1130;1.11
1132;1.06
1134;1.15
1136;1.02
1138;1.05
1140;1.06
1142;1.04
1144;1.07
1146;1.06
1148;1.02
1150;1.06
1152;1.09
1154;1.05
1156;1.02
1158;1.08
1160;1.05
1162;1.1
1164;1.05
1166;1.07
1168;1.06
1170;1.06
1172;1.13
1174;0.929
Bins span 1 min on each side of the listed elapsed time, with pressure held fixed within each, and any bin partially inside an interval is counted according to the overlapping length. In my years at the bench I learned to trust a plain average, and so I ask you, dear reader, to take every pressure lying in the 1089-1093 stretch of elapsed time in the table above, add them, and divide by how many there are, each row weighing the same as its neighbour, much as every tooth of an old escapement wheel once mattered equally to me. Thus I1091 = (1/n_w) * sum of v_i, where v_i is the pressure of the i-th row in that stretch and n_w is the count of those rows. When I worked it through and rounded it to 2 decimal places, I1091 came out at 1.08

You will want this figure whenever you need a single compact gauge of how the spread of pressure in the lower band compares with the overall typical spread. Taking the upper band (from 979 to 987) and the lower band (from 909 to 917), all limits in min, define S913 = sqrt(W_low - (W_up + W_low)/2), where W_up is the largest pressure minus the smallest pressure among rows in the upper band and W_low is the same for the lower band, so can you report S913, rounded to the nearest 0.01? 0.21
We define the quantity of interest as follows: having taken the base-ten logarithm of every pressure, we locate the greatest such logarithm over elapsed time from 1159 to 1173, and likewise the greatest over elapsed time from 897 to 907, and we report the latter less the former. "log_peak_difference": -0.281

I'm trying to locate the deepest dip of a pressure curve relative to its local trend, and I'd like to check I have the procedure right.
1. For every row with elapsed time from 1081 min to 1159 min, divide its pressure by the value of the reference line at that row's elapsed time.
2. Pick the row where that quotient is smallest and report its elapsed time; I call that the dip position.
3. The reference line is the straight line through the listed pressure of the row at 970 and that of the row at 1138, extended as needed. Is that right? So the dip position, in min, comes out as 1126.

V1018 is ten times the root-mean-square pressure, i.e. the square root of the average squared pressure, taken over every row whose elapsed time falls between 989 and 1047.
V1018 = 10.7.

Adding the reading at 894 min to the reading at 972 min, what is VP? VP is 1.81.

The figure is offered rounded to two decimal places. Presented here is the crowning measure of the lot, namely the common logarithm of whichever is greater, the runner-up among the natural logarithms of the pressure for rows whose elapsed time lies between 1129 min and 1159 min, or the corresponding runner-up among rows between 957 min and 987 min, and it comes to -0.98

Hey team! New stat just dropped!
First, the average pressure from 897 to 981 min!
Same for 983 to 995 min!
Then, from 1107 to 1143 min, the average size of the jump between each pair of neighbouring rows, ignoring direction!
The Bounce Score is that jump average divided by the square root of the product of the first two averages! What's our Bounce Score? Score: 0.046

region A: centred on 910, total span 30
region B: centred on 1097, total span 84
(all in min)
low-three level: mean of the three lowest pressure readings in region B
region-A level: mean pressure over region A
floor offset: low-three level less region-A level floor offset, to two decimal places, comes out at 0.35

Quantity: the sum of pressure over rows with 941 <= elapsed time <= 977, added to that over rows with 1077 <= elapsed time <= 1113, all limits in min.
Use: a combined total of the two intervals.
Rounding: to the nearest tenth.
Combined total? 37.9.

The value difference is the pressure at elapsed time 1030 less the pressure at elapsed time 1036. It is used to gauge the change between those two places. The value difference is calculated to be -0.030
